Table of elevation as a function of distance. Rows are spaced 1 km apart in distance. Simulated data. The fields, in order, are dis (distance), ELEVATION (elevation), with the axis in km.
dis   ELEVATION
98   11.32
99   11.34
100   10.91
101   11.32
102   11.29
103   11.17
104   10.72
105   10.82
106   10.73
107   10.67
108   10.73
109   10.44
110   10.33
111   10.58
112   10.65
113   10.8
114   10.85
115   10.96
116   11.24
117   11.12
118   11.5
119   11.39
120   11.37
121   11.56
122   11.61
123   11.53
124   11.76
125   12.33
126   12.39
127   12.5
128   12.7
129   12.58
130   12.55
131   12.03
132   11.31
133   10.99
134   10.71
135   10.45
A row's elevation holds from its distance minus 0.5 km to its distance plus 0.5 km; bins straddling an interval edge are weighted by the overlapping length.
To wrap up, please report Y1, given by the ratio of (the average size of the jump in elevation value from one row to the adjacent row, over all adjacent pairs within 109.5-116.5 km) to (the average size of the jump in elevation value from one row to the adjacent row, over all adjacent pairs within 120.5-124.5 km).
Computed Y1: 1.3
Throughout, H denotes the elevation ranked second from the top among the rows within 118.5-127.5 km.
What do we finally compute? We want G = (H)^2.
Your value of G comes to 154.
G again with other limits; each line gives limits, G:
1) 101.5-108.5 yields 125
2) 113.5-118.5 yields 126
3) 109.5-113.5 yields 113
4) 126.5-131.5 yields 158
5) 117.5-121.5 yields 132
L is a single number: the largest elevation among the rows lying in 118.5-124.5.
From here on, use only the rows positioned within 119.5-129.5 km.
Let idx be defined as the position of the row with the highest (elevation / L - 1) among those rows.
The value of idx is 128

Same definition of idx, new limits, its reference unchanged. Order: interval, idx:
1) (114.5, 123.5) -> 122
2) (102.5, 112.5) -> 103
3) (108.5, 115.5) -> 115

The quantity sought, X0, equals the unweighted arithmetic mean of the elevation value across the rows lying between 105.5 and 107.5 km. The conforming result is 10.7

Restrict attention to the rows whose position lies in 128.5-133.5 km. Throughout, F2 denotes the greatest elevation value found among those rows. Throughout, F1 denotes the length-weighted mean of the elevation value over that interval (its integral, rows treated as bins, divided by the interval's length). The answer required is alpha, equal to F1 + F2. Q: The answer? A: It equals 24.5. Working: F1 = 11.9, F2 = 12.58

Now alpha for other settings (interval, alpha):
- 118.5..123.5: 23.1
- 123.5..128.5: 25.0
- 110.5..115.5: 21.7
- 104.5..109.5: 21.5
